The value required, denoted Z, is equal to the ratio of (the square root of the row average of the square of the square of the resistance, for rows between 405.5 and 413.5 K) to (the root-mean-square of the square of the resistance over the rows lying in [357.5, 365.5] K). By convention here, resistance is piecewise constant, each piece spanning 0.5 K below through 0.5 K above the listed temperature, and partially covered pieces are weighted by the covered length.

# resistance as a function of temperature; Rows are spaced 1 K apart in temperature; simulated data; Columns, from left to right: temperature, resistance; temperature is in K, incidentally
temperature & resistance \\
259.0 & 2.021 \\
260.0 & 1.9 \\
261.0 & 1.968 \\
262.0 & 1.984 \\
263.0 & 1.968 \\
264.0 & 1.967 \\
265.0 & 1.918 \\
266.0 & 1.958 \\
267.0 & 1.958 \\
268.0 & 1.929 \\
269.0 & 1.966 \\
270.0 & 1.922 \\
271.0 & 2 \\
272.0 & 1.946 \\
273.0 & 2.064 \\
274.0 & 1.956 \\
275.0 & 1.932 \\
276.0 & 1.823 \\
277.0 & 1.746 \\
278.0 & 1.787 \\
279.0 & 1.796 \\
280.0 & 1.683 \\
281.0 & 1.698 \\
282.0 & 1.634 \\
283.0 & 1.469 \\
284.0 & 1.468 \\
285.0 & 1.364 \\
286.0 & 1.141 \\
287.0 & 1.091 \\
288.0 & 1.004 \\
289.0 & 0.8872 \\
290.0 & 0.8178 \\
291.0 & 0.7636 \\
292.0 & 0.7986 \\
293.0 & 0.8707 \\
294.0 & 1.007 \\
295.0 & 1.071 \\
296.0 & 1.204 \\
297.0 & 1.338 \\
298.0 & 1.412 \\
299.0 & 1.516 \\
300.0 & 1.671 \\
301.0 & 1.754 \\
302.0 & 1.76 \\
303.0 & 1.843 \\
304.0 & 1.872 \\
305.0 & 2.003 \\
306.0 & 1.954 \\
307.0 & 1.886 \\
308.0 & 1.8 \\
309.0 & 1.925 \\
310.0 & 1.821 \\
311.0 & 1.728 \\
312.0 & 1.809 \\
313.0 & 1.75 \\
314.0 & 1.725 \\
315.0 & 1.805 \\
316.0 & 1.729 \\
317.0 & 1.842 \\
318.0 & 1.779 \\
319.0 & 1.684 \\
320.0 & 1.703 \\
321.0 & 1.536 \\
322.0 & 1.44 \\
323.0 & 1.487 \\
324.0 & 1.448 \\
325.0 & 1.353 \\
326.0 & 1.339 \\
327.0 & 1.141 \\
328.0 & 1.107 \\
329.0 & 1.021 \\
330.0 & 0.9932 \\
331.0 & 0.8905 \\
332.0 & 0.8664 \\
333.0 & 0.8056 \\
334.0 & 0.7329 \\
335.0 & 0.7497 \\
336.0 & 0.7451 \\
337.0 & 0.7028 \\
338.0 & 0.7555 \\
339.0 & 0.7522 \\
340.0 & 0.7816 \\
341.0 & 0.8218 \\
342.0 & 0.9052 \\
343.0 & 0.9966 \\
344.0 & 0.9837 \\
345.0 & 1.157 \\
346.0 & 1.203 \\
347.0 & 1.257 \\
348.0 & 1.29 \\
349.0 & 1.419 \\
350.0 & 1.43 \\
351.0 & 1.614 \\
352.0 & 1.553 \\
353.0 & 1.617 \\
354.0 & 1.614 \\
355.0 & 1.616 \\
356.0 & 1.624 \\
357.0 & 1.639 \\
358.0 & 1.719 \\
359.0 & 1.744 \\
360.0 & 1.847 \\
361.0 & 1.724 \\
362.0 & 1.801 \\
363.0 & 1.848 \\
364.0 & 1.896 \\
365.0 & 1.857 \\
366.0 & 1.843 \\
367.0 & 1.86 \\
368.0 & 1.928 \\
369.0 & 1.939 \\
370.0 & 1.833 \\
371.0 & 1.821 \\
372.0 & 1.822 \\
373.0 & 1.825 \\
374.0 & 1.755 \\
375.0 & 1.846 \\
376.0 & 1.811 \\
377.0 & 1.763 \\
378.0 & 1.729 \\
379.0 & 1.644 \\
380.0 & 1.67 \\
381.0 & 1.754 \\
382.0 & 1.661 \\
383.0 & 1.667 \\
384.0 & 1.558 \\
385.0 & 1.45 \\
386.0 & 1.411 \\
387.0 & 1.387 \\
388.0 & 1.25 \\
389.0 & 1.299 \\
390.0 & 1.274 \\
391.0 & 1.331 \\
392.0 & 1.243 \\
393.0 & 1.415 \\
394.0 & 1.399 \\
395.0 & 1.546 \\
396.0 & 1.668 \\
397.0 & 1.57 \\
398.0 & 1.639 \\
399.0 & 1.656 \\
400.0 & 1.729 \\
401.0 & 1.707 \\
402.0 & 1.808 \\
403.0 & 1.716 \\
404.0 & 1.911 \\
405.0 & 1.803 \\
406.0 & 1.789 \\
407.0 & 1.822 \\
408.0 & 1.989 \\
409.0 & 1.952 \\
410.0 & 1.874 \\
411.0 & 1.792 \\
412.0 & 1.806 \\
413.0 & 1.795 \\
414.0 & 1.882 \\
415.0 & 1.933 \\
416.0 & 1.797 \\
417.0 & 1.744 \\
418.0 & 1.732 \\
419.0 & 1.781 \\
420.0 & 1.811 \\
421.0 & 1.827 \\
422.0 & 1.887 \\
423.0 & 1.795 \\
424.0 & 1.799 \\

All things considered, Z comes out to 1.1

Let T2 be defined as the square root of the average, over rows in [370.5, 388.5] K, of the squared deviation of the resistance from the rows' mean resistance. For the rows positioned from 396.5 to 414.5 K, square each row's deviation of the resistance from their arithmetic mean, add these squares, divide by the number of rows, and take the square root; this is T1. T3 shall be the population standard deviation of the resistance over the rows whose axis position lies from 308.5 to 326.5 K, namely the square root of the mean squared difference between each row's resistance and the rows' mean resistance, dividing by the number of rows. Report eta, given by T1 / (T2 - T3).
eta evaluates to -38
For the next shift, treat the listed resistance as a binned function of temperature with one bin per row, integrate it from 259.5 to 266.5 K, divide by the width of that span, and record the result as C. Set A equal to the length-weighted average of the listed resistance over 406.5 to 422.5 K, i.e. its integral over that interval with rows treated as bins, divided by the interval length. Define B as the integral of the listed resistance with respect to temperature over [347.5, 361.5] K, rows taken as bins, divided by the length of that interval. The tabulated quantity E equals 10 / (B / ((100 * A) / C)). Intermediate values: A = 1.8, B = 1.604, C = 1.95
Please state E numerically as 588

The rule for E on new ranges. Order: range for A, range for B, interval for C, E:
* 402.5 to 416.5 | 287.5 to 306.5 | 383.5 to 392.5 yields 1013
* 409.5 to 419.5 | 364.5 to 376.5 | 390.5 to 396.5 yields 686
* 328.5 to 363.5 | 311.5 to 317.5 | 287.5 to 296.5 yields 743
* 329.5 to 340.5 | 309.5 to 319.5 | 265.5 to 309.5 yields 286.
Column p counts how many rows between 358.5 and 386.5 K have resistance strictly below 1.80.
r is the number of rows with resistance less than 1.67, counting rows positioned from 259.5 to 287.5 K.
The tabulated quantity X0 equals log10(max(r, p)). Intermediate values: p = 13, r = 6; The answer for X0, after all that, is 1.11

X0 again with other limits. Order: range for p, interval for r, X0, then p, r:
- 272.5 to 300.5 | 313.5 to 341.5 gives 1.38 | 24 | 21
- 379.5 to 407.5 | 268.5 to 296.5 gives 1.38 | 24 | 15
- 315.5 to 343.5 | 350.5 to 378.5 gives 1.43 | 27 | 7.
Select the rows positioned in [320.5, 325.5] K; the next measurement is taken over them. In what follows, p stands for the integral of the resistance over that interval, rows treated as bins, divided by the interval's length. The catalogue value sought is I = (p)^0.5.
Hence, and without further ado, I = 1.21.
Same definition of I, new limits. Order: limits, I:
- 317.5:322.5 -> 1.28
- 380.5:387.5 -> 1.25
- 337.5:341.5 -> 0.88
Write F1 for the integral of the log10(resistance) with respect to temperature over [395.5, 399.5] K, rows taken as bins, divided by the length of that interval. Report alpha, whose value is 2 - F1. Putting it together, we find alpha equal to 1.79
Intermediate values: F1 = 0.213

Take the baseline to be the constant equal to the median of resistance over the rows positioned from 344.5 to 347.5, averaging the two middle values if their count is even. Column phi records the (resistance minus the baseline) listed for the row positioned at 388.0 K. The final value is 0.05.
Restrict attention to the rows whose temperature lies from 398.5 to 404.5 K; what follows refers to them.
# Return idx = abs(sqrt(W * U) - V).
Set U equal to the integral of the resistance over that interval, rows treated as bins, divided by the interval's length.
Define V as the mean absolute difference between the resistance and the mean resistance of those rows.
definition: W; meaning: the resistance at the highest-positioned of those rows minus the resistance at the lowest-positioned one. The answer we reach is 0.60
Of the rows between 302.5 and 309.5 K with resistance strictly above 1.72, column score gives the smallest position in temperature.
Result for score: 303.0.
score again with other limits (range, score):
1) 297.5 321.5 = 301.0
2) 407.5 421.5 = 408.0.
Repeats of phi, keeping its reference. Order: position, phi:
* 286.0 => -0.06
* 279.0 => 0.59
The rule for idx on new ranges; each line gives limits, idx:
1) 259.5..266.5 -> 0.31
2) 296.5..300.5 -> 0.59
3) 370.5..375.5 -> 0.19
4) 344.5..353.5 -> 0.65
